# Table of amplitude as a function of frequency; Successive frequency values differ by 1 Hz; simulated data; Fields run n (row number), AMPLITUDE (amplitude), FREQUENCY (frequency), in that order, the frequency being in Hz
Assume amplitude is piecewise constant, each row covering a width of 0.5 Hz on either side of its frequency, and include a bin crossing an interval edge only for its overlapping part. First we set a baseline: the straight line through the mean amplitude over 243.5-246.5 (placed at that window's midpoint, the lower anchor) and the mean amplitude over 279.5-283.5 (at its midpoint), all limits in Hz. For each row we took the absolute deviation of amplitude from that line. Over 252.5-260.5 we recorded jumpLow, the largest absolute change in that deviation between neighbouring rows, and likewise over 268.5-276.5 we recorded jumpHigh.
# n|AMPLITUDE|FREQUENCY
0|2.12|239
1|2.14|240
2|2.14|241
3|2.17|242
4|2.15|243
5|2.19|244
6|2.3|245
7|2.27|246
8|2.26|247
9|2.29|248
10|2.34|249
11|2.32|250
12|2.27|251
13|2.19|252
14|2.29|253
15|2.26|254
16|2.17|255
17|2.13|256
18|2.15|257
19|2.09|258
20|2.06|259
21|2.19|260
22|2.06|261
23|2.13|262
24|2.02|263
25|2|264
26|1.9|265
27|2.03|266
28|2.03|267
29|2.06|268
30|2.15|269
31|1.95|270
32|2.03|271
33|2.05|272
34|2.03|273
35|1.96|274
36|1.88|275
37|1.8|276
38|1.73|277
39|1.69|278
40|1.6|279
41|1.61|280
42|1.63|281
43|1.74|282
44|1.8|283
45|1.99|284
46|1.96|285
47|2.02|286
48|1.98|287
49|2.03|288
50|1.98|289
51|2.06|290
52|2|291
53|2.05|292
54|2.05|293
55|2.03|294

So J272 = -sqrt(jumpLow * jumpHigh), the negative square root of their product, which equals -0.164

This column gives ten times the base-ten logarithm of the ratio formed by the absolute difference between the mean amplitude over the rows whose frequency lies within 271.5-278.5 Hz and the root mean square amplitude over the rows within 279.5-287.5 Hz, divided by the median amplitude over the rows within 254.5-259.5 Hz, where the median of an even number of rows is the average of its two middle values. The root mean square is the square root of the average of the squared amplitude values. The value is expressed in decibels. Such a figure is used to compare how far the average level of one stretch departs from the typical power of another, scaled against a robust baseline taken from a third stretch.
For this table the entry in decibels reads -19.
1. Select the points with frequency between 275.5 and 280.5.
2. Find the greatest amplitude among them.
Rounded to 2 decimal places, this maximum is 1.80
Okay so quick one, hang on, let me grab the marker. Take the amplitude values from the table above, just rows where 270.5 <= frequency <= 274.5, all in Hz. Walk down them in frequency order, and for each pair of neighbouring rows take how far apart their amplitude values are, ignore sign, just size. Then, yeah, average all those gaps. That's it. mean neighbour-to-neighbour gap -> 0.037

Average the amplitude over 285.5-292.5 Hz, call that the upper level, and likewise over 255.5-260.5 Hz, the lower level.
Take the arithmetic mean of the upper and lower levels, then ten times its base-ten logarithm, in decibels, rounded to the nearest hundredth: 3.16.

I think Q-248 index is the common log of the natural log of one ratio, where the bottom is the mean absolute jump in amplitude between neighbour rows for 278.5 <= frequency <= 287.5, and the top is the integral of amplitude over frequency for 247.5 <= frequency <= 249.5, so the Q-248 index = 0.630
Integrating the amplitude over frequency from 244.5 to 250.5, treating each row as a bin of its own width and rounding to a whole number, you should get 14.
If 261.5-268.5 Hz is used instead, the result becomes 14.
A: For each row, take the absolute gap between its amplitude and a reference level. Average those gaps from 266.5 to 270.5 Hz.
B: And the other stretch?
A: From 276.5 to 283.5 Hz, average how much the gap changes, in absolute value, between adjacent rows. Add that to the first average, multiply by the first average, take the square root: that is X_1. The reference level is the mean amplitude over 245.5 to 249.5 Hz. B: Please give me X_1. 0.27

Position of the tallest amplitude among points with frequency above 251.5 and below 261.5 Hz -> 253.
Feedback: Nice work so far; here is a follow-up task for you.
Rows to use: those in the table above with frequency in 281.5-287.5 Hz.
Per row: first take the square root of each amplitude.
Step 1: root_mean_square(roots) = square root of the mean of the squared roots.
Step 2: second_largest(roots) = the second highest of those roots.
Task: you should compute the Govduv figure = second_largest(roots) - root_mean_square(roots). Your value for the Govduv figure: 0.027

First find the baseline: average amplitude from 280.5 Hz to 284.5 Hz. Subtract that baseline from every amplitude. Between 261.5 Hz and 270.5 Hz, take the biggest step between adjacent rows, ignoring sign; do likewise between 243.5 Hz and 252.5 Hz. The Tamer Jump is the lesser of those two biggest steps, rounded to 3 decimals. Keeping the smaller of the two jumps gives 0.110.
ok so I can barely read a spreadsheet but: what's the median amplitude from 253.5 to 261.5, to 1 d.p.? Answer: 2.1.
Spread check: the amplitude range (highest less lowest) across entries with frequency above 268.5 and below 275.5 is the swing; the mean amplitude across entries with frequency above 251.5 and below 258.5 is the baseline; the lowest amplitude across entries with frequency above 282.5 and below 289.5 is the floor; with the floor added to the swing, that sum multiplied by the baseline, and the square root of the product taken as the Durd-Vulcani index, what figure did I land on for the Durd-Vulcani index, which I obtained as 2.13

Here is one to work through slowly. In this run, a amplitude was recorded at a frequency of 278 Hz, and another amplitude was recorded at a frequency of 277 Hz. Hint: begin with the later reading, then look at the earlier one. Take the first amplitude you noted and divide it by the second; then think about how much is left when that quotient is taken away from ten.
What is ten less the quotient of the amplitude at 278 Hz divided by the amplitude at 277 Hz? 9.02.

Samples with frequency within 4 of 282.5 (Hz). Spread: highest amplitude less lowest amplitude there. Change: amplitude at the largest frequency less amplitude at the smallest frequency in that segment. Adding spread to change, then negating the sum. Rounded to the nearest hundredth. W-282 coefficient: -0.84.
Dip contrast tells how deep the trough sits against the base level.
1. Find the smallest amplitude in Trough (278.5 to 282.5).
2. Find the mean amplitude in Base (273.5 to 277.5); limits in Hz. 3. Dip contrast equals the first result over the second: 0.87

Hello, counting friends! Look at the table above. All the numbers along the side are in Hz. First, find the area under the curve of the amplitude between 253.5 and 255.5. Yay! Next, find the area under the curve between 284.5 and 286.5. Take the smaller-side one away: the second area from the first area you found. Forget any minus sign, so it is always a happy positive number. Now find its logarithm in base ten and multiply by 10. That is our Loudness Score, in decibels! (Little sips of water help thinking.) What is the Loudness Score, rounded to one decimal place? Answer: -3.5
